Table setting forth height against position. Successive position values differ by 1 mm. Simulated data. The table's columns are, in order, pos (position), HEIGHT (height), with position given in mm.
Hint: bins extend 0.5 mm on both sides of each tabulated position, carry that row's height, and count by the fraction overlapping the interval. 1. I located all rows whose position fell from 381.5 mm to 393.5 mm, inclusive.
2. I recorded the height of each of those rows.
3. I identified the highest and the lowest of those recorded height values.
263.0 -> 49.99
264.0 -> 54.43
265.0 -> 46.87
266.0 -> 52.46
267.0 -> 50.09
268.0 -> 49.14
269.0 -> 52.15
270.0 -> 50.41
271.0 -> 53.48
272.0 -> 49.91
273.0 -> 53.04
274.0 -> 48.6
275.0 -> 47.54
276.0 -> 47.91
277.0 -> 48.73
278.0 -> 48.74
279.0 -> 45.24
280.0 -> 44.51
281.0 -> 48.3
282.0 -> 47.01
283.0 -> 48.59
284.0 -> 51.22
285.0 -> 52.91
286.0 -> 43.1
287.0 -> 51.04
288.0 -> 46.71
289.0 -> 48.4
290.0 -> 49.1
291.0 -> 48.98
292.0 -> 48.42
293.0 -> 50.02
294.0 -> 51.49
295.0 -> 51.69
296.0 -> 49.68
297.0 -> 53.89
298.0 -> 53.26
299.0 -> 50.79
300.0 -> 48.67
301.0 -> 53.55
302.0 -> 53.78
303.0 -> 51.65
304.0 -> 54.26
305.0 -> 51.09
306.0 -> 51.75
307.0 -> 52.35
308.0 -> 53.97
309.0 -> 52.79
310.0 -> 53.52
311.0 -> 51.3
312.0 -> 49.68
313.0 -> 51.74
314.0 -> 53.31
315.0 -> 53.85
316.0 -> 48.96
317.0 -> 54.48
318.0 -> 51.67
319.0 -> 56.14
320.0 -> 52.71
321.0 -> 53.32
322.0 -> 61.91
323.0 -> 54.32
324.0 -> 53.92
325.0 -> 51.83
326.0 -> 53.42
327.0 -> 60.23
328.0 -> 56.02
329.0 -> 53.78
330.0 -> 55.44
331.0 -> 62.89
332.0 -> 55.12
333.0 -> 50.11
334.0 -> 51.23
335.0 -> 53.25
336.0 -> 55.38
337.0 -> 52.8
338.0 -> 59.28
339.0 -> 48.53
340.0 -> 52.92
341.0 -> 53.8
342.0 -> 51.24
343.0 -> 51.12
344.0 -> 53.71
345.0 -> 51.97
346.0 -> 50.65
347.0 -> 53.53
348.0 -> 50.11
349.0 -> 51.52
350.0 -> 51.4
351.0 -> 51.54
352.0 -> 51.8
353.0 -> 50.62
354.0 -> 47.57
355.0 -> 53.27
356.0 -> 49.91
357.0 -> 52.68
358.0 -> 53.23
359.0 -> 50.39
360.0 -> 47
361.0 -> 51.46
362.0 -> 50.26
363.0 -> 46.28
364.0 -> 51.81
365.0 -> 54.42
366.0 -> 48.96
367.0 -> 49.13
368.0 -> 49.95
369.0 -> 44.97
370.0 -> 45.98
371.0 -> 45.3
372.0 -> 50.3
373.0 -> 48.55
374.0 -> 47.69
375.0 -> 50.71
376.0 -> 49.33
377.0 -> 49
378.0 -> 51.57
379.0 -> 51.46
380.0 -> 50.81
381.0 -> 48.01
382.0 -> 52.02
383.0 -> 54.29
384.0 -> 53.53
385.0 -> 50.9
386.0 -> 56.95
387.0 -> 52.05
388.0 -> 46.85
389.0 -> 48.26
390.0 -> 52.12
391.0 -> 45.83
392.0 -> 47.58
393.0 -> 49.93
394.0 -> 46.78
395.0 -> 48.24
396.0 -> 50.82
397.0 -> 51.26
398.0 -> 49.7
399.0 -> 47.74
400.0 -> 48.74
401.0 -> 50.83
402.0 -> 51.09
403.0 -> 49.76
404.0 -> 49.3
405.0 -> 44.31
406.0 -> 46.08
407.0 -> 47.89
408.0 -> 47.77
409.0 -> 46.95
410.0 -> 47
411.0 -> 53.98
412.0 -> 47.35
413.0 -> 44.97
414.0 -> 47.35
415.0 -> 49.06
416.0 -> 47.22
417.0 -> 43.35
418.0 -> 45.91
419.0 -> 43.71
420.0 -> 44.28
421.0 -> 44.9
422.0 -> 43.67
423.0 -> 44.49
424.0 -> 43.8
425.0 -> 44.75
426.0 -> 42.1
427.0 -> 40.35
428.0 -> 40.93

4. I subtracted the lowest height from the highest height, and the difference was 11.1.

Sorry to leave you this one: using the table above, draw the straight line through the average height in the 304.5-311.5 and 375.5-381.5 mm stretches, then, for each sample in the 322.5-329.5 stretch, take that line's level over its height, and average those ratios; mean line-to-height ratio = 0.95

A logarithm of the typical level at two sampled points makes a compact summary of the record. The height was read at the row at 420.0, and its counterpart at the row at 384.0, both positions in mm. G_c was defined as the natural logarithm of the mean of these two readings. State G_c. 3.89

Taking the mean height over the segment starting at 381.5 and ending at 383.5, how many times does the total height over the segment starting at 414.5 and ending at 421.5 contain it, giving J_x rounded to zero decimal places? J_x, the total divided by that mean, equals 6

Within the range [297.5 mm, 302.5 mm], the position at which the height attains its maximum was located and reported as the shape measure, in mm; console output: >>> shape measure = 302.0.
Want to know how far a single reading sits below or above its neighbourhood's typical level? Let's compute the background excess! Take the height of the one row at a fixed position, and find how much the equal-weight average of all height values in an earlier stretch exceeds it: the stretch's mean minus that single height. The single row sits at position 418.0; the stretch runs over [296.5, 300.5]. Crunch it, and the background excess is 6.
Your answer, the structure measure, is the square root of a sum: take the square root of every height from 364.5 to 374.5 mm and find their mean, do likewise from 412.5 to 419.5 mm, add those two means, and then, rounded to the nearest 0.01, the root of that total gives 3.71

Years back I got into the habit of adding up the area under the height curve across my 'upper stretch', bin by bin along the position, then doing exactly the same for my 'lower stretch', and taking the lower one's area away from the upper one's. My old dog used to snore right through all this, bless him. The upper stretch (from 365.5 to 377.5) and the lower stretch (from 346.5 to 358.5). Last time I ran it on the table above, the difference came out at -37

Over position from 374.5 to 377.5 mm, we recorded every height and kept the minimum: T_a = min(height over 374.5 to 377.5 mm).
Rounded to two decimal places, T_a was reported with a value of 49.00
